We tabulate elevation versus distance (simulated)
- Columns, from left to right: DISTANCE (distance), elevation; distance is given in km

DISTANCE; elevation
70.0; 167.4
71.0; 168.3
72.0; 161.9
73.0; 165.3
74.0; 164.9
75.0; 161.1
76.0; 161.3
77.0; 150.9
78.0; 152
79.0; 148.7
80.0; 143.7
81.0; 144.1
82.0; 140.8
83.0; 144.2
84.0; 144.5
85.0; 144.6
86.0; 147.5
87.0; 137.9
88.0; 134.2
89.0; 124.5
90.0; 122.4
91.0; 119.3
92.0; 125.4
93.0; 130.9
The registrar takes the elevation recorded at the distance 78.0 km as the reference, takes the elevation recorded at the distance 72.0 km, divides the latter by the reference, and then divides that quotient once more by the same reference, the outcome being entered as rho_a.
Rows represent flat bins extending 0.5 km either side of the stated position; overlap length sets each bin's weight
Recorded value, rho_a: 0.0070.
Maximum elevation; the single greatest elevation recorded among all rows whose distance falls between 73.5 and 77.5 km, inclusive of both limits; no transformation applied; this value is 164.9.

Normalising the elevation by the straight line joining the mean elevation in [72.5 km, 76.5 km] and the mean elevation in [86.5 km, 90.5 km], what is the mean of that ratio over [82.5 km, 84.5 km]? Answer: 1.02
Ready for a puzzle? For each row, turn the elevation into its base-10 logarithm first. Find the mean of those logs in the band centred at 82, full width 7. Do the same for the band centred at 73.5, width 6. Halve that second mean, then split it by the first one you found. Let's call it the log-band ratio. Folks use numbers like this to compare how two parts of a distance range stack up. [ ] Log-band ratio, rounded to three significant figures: 0.513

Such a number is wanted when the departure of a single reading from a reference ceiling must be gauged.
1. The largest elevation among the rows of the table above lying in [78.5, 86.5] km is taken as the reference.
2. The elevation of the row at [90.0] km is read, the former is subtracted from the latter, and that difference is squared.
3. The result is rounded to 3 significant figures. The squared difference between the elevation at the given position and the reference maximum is 692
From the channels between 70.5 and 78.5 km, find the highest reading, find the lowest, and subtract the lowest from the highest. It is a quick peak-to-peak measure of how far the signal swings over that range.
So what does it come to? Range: 17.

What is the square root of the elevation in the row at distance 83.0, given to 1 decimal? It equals 12.0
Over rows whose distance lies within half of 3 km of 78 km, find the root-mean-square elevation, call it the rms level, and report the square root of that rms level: 12.3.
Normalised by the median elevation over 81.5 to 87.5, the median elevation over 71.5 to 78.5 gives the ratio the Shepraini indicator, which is 1.12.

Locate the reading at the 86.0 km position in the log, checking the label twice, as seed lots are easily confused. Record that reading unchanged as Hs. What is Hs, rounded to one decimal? 147.5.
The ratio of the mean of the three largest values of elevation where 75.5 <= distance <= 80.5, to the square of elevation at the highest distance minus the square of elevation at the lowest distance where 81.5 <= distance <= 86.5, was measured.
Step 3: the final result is 0.08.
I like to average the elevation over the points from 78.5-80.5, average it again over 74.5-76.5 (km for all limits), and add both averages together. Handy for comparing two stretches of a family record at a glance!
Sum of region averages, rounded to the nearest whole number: 307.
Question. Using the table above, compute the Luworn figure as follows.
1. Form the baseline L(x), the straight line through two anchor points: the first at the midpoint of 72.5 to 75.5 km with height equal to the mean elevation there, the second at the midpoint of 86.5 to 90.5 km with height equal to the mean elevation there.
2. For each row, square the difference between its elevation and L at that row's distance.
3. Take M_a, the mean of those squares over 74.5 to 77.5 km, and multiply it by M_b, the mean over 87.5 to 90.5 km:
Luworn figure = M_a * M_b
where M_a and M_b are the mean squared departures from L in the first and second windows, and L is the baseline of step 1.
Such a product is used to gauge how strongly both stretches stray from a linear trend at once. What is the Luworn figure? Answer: 182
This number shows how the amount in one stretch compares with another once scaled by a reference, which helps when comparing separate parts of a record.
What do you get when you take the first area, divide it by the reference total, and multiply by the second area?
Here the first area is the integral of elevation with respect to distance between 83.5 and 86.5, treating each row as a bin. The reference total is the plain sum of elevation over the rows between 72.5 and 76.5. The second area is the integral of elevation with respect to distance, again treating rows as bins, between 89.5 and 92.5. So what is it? 246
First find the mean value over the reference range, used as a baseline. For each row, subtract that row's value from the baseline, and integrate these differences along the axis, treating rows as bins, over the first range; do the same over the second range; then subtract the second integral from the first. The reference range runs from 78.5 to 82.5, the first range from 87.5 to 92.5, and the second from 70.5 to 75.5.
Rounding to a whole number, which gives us 196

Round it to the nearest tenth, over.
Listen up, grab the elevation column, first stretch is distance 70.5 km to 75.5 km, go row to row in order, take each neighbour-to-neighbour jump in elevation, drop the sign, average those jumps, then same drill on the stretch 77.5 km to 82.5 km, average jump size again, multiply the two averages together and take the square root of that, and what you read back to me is 3.2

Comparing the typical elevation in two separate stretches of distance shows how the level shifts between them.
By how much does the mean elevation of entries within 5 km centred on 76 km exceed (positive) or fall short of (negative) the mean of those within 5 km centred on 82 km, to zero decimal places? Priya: 15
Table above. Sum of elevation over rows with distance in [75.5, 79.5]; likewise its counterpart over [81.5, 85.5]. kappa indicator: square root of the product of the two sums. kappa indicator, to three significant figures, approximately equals 593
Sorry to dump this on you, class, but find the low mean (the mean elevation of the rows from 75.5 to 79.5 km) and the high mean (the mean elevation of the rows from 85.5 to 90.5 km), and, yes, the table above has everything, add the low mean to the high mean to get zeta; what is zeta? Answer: 287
